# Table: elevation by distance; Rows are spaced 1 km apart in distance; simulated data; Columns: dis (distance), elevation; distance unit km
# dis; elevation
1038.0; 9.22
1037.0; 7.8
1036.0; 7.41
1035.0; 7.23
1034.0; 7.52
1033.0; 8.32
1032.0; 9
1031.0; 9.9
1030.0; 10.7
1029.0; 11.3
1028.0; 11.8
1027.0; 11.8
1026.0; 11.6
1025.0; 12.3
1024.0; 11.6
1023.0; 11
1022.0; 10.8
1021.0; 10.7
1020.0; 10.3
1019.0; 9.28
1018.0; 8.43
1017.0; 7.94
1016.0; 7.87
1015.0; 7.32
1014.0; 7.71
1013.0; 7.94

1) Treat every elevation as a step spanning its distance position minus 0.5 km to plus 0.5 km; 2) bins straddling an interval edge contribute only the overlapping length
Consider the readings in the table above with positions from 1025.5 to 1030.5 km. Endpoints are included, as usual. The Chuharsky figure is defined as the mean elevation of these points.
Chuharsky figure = 11.4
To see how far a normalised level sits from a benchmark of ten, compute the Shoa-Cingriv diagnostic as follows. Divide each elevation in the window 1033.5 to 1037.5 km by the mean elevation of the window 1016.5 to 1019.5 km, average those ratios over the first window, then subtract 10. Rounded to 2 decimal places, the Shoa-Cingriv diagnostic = -9.12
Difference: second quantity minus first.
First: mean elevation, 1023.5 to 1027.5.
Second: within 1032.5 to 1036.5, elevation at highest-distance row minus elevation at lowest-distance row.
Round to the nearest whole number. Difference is -13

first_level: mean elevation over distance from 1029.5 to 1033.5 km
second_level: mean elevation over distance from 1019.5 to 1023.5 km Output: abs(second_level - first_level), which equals 1.2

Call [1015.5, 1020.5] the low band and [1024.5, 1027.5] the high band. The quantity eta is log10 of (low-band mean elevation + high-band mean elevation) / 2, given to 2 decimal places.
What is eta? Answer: 1.01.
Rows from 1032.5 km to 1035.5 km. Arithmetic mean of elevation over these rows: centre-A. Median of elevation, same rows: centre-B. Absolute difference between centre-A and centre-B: 0.17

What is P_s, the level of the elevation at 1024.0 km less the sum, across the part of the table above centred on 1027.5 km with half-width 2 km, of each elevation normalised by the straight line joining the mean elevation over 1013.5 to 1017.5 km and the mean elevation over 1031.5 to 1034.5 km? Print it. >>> 5.9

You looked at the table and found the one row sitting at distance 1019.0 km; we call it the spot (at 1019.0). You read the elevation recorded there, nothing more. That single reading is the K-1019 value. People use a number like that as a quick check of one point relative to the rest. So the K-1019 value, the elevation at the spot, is 9.28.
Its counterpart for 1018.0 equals 8.43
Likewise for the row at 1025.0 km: 12.3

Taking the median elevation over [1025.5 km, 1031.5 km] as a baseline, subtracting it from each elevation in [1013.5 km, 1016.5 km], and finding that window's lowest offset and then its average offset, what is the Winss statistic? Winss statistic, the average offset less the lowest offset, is 0.31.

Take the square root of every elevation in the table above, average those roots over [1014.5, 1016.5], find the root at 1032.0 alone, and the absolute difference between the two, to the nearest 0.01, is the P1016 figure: 0.24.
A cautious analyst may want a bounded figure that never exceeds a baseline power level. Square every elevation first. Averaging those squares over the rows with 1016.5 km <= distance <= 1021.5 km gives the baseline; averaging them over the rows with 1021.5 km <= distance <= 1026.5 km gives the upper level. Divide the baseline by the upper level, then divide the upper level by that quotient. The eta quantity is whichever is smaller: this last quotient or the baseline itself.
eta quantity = 88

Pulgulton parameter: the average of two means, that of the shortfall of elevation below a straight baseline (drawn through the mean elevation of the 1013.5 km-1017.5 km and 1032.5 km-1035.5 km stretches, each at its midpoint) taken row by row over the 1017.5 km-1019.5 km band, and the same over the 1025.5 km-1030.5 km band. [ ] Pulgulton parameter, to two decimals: -2.45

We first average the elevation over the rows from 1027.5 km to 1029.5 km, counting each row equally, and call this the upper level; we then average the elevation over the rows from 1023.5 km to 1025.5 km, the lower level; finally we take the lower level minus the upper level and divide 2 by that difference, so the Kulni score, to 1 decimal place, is 5.0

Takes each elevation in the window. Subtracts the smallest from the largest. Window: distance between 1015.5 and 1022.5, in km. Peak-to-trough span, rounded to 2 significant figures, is 2.9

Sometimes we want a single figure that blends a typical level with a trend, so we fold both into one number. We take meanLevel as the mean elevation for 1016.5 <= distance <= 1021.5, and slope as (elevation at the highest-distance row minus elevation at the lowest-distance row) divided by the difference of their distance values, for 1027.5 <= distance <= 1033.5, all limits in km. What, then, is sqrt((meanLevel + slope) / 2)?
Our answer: 2.08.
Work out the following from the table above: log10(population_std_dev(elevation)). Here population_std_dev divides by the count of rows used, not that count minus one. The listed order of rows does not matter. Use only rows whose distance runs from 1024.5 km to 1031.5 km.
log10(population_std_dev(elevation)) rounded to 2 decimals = -0.13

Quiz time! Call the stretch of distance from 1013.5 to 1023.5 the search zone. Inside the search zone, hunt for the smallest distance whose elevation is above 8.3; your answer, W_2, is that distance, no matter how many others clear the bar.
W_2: 1018.0 km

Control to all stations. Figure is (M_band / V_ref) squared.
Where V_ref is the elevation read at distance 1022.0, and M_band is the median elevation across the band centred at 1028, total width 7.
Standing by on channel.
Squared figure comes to 1.2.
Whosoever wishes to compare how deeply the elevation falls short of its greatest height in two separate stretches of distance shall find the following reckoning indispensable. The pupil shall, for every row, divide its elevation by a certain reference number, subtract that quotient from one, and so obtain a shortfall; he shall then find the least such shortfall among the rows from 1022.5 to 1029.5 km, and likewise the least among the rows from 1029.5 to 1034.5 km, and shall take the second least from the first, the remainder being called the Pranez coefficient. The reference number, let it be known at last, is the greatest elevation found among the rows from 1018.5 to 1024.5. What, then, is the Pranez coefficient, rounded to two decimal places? -0.14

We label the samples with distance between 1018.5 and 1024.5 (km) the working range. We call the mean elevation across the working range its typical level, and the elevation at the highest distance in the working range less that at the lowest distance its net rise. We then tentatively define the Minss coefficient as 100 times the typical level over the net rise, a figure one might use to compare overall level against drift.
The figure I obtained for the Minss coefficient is 457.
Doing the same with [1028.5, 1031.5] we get -760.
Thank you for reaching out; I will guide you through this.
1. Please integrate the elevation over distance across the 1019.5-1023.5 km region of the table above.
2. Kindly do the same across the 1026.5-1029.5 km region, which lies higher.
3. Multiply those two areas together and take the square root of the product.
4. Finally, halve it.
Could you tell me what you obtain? 19.3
